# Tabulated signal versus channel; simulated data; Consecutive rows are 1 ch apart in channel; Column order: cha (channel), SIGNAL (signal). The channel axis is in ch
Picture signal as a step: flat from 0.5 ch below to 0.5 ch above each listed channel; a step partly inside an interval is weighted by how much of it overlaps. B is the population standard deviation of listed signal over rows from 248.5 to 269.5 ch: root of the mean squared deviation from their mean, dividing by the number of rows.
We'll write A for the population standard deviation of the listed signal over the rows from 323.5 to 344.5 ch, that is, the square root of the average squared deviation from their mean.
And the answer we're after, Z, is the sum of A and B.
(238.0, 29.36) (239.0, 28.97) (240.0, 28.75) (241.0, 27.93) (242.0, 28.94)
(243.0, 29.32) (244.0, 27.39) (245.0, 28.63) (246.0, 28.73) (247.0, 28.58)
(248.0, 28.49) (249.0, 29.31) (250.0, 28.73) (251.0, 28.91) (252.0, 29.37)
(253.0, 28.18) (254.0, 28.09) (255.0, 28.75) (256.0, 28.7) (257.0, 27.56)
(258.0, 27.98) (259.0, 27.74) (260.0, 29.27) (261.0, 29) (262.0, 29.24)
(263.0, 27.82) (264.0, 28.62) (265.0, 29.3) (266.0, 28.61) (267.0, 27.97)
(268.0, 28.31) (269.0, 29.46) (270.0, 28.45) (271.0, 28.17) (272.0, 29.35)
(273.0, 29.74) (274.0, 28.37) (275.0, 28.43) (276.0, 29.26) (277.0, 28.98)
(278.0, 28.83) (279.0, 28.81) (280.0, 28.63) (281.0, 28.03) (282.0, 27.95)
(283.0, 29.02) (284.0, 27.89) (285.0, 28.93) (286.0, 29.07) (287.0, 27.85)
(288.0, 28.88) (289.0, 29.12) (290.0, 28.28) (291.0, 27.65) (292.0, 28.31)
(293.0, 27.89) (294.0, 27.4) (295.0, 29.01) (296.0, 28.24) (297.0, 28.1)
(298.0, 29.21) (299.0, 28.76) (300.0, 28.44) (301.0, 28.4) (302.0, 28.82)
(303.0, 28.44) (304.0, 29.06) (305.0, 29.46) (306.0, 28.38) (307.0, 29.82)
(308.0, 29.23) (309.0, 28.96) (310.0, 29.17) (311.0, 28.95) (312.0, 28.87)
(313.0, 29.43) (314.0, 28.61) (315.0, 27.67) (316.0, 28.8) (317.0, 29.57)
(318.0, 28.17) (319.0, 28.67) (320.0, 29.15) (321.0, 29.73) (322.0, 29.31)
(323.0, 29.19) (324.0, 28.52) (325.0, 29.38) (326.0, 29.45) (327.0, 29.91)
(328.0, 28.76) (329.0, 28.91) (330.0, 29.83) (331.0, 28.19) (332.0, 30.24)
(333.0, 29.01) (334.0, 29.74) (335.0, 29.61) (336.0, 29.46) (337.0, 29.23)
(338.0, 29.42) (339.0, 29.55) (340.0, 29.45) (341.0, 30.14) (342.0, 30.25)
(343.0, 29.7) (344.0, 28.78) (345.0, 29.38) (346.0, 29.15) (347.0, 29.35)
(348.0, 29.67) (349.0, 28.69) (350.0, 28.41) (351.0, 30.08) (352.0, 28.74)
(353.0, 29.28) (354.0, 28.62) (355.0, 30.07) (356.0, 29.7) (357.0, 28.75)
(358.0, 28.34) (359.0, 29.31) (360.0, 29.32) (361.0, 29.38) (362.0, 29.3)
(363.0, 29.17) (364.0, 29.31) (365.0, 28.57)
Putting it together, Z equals 1.13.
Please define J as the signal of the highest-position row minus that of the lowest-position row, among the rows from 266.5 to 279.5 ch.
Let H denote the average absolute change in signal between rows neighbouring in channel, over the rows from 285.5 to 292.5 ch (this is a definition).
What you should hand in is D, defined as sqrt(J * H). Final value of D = 0.80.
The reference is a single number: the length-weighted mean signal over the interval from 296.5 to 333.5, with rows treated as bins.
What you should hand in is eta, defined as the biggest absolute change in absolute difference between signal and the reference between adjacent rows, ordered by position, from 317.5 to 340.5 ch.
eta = 1.2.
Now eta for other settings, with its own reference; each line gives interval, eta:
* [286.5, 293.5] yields 1.0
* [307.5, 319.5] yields 1.1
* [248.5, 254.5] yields 0.4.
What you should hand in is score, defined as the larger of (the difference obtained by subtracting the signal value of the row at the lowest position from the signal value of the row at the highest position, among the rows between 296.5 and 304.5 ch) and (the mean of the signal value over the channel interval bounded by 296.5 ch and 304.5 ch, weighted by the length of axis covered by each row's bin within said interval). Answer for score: 28.7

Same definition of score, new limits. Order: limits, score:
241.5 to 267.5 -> 28.6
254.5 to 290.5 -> 28.6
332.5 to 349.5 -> 29.4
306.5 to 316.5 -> 29.0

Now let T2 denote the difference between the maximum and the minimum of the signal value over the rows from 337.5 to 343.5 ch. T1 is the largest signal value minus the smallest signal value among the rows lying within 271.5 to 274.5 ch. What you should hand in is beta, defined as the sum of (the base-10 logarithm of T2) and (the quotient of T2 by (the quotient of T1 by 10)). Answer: 6.0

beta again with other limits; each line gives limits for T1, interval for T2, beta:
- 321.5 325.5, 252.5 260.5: 20.1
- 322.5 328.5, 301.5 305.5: 7.3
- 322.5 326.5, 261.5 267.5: 16.1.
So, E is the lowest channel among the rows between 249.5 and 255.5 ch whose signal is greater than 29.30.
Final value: 252.0 ch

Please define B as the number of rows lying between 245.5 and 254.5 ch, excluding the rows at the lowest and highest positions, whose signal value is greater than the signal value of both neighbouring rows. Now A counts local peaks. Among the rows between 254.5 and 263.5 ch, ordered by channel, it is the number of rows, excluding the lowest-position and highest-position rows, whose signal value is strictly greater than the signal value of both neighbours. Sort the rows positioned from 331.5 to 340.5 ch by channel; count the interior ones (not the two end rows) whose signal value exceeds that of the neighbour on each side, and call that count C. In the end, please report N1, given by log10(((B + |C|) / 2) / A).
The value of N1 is -0.18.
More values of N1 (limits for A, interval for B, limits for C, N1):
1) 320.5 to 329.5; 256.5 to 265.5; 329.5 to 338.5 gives 0.40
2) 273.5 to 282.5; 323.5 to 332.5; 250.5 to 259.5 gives 0.40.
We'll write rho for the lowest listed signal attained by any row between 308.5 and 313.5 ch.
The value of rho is 28.87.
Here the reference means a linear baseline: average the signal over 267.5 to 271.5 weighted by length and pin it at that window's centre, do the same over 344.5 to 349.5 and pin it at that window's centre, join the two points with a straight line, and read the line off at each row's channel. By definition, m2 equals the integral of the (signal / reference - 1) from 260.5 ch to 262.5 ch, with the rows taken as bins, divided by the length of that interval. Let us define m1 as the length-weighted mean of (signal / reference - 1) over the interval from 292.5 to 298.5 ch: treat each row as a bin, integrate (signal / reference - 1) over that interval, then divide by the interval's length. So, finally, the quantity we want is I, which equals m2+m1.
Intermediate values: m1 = -0.018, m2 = 0.021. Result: 0.0031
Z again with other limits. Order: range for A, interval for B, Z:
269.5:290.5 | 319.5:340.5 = 0.98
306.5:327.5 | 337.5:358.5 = 1.11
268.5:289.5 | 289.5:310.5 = 1.13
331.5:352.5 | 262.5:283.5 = 1.04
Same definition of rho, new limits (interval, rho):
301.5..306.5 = 28.38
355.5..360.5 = 28.34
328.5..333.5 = 28.19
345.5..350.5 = 28.41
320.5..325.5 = 28.52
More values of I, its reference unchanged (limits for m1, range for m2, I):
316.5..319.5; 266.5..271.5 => -0.0112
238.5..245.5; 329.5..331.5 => 0.0035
